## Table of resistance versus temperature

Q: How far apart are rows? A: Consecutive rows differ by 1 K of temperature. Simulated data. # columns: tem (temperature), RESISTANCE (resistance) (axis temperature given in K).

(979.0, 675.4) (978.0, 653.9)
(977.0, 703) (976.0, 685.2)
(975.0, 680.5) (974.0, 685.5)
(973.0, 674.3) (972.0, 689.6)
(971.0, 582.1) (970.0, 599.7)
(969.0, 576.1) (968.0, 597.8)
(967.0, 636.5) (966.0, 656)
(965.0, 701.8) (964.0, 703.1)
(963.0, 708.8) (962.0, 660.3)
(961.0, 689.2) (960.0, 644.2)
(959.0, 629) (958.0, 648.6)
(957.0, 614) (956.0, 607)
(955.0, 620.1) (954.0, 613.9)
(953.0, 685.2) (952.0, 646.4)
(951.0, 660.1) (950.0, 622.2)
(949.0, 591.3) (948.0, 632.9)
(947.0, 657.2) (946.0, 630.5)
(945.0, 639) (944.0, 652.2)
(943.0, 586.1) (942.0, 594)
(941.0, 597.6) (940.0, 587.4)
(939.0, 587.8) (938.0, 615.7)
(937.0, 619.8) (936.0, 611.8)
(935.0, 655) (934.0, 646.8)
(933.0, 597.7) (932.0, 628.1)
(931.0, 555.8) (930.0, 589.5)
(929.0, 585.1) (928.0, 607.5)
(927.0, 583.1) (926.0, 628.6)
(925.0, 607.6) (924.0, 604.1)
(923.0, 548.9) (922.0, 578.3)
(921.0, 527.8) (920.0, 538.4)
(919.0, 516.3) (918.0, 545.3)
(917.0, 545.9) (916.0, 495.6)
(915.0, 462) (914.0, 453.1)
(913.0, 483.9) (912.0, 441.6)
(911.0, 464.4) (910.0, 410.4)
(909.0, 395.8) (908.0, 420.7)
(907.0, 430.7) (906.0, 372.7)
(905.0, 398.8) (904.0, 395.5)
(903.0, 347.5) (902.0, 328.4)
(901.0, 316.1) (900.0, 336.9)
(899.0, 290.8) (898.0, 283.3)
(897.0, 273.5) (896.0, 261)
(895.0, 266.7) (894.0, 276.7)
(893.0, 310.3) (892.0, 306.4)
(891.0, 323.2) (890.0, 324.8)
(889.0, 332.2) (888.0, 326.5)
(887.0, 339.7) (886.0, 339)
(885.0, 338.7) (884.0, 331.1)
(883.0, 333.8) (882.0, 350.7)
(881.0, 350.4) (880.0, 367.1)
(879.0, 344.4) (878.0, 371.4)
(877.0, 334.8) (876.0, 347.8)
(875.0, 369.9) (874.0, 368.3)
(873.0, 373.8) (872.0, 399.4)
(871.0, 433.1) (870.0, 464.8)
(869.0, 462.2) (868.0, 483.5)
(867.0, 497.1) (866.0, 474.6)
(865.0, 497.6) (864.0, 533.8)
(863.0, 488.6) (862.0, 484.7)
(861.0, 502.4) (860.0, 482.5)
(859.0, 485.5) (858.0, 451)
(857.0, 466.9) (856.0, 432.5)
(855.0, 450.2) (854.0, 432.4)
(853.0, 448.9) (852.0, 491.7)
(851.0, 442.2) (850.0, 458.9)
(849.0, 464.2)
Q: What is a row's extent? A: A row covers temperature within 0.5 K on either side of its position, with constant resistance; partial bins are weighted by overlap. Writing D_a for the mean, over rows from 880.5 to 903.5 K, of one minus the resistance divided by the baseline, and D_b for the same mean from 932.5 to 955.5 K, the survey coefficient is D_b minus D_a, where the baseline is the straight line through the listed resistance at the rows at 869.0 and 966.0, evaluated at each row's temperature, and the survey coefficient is -0.39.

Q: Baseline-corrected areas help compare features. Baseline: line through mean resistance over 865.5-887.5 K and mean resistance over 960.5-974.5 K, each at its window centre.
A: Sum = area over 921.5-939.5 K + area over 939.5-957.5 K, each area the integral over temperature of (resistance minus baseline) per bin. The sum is 1513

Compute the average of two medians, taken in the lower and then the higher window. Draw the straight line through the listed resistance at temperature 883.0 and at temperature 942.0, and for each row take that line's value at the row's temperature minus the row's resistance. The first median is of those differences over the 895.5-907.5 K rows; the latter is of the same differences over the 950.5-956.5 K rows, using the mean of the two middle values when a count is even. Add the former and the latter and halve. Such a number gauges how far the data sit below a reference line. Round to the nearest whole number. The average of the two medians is 47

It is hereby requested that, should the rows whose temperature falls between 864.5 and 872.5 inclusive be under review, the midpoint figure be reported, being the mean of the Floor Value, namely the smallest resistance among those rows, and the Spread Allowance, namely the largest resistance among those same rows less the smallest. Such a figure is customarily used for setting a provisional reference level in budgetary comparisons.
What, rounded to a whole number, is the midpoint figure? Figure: 249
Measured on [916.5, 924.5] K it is 302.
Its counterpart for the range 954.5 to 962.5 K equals 345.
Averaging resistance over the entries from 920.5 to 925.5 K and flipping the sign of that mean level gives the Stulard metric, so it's -573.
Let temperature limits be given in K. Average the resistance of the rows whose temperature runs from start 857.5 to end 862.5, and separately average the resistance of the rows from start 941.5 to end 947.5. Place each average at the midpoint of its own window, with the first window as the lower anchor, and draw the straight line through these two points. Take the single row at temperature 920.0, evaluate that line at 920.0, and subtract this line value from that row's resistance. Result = -46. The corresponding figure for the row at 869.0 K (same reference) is -34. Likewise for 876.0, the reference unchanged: -161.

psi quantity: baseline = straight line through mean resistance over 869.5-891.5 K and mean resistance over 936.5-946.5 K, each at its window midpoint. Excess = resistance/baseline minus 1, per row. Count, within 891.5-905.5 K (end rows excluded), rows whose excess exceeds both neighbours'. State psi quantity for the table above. 3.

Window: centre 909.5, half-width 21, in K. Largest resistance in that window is 628.6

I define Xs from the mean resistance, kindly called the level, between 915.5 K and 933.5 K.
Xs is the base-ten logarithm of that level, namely 2.76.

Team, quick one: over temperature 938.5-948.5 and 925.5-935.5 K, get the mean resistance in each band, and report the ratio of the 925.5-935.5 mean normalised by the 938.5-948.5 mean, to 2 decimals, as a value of 0.99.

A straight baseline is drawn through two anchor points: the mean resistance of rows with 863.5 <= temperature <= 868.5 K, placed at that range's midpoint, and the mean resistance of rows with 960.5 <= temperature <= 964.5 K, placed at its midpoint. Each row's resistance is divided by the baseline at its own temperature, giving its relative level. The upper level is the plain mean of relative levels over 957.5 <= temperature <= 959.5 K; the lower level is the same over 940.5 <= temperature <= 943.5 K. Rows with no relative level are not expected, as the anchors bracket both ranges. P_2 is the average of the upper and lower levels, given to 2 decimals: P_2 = 0.92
